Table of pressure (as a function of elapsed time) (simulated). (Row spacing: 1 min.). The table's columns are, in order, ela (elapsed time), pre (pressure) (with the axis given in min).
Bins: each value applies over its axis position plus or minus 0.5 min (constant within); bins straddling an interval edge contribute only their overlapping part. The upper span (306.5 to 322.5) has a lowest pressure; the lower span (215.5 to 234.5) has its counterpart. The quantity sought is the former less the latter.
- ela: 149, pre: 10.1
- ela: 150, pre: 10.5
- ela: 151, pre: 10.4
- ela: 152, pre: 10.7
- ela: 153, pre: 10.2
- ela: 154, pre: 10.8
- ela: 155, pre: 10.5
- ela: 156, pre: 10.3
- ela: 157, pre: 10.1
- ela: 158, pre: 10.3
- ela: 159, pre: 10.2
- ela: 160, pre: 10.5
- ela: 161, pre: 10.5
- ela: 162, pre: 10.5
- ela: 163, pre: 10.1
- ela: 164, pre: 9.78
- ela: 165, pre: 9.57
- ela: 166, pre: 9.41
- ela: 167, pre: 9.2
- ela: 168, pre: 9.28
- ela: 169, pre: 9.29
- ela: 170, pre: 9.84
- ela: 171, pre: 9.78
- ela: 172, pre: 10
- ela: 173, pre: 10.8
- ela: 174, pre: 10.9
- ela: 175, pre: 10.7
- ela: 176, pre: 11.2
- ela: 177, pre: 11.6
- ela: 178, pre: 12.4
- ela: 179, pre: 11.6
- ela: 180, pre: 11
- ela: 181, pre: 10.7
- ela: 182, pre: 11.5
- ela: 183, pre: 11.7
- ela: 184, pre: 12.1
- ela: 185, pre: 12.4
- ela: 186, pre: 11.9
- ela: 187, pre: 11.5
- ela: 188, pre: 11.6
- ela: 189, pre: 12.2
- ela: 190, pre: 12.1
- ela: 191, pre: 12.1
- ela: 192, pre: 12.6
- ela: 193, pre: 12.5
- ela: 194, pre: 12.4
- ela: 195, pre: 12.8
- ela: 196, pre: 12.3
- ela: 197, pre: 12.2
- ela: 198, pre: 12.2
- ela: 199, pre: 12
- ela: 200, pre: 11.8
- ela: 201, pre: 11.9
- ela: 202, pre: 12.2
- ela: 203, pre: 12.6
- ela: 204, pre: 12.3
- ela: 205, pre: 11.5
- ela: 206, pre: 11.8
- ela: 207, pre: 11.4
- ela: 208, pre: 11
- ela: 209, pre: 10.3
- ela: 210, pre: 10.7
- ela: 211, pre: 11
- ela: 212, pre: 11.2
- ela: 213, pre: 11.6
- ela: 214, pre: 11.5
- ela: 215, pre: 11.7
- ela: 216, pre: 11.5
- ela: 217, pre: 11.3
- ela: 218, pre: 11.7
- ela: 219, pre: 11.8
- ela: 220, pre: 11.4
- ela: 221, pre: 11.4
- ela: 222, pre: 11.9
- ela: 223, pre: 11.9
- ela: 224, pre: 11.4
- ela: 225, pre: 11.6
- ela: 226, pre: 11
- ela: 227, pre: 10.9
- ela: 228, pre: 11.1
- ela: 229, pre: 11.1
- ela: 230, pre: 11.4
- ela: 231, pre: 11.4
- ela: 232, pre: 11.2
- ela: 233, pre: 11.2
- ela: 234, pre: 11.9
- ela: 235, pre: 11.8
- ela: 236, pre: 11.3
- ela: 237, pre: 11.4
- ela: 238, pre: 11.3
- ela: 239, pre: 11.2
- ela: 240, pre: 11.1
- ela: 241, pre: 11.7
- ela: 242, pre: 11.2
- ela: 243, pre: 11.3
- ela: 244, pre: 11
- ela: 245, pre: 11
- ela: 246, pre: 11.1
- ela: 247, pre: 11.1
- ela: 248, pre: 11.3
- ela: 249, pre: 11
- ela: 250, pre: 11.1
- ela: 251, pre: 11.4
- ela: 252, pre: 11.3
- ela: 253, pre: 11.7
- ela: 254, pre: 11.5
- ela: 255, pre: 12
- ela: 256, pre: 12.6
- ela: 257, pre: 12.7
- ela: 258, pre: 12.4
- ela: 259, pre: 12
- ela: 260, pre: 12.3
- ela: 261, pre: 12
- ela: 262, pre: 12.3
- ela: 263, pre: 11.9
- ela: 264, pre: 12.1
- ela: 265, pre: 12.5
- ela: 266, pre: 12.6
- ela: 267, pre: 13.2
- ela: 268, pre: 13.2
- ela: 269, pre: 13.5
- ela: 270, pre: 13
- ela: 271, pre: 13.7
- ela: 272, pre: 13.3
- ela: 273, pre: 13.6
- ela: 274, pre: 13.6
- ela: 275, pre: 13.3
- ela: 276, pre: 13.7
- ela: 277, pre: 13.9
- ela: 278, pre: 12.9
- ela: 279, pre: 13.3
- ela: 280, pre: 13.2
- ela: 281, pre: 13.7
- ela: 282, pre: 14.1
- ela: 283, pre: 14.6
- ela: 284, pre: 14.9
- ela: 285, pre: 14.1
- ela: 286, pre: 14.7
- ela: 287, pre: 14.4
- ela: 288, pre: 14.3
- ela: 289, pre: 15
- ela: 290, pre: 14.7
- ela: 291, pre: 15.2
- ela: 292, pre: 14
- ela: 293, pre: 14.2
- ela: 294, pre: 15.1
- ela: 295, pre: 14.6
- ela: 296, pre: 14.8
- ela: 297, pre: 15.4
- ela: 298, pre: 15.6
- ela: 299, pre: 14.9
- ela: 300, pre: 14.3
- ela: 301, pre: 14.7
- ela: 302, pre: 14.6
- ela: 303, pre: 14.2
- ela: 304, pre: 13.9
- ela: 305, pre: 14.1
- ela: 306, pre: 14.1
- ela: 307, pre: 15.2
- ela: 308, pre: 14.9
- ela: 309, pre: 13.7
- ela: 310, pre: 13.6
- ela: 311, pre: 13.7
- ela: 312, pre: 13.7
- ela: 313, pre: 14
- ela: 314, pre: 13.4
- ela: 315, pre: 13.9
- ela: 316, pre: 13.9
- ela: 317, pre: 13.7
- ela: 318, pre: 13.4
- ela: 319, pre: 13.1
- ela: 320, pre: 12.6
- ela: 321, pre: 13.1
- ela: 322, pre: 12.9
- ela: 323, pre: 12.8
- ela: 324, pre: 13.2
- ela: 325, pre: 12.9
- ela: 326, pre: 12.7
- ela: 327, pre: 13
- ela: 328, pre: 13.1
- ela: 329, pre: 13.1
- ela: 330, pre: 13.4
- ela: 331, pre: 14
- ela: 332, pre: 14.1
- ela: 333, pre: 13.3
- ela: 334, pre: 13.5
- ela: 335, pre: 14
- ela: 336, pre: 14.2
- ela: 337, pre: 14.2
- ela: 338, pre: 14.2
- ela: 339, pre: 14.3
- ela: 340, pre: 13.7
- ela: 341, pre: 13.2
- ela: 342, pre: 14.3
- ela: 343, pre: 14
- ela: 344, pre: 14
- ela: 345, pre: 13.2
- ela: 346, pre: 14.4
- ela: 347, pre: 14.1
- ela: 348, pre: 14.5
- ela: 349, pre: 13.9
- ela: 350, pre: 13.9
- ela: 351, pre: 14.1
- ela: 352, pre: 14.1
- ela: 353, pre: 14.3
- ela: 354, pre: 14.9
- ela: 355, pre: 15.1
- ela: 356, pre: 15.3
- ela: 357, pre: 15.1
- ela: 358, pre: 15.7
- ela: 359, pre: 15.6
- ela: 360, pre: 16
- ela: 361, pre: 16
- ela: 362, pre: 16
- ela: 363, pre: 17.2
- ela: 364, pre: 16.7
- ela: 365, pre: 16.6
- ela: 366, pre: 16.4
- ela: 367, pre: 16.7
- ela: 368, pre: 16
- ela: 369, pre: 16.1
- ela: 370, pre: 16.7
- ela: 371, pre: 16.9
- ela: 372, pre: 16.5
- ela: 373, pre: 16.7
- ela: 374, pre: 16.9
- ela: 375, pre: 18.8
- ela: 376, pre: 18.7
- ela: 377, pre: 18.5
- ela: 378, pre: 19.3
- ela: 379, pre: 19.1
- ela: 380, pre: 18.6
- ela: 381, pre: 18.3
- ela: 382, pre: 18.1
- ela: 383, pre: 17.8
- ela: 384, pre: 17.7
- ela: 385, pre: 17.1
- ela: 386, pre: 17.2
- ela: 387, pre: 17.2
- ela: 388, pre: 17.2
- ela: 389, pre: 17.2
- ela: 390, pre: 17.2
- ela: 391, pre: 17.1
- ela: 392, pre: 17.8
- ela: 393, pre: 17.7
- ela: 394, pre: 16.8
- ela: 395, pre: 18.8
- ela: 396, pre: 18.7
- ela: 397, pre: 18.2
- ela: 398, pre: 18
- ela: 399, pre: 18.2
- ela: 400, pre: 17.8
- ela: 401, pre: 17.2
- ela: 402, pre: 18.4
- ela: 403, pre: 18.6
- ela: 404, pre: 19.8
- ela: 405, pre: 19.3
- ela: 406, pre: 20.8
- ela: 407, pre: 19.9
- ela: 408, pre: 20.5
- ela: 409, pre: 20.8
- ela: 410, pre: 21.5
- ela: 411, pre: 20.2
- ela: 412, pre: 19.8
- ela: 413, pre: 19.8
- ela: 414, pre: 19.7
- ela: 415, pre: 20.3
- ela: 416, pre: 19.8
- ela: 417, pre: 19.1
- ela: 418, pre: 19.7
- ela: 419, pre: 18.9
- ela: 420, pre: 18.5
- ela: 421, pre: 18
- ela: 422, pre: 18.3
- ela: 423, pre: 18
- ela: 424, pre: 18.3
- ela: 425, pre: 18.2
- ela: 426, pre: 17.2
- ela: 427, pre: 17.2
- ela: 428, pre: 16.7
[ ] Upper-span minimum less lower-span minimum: 1.7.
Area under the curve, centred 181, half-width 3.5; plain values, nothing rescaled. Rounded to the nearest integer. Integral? 81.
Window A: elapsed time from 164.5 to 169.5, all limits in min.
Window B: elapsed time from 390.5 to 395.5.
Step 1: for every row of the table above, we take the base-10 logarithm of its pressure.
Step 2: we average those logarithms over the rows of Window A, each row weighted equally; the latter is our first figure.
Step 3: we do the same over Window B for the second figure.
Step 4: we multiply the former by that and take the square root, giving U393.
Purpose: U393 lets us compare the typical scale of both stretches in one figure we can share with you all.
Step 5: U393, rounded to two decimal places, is 1.10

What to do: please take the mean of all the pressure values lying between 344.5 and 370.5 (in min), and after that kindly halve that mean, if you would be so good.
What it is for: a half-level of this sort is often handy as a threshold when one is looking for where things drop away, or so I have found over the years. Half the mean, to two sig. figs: 7.7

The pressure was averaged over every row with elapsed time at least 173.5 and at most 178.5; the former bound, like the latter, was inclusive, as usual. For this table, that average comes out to 11.4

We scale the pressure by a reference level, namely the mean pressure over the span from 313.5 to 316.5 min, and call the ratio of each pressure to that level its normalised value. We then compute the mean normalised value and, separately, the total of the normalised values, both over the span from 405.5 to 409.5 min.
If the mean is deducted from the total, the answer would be 4.5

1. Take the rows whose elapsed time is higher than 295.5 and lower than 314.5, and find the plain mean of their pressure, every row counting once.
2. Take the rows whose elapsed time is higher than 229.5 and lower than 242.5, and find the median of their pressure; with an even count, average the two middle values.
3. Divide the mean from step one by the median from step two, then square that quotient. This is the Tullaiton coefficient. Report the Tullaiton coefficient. 1.6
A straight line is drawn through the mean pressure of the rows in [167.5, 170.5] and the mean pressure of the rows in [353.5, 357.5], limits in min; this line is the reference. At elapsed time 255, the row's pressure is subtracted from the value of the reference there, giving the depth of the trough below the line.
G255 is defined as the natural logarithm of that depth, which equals -2.7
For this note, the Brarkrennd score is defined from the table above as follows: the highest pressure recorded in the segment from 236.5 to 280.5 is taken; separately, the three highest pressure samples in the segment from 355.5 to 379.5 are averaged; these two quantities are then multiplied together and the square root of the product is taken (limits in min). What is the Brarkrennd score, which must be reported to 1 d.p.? 16.3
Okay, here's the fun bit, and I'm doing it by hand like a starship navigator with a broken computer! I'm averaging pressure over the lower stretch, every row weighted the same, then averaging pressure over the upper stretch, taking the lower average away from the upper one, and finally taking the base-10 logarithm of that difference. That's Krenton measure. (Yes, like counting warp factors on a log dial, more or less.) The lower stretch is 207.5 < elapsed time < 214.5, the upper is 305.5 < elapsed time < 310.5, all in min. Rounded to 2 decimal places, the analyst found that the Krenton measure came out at 0.51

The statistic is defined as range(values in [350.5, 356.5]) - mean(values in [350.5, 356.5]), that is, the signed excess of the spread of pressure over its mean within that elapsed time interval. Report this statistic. -13.4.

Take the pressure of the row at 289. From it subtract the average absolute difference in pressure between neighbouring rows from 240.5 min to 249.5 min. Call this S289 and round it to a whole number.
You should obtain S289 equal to 15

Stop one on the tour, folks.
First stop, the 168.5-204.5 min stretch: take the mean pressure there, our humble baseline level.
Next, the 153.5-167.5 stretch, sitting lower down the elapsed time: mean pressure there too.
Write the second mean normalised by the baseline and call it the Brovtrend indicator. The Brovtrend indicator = 0.87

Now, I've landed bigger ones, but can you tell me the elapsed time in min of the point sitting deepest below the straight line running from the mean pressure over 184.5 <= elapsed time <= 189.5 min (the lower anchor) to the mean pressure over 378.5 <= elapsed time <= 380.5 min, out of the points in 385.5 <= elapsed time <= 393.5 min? 391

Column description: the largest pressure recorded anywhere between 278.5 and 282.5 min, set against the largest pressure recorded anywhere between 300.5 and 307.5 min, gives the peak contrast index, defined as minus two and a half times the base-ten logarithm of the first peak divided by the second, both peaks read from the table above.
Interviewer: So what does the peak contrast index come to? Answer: 0.1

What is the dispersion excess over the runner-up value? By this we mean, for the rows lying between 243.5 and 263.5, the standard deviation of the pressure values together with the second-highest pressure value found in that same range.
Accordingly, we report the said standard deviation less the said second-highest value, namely -12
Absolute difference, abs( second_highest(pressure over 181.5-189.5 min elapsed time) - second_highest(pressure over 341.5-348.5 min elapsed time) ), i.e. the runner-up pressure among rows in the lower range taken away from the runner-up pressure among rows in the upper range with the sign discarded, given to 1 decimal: 2.2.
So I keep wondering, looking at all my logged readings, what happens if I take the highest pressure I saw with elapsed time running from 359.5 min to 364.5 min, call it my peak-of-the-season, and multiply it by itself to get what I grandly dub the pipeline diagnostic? 296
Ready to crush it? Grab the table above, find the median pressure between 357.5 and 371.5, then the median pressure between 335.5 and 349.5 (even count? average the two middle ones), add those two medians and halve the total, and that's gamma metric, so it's 15.2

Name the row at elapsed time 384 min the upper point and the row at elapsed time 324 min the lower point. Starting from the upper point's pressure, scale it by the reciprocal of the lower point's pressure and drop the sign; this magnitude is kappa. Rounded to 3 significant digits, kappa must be 1.34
